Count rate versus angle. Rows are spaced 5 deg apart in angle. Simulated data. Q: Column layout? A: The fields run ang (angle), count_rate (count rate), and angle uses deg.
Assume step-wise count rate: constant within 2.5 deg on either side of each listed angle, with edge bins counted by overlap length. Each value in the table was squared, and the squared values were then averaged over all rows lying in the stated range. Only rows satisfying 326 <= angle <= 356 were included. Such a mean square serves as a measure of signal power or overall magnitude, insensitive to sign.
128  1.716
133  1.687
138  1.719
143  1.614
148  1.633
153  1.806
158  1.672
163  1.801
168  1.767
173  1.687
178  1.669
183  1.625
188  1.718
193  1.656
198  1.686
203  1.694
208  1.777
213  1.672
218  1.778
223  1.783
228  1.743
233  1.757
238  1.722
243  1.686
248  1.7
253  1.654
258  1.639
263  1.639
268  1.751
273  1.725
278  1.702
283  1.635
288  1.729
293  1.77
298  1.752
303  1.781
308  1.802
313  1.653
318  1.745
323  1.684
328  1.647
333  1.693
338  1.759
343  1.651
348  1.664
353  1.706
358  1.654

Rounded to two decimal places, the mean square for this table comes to 2.85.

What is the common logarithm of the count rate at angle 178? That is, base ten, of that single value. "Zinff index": 0.222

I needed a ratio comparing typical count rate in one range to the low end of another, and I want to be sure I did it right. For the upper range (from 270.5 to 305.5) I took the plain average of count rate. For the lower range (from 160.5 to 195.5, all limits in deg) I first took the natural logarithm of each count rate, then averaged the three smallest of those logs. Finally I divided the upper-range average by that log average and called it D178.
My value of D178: 3.45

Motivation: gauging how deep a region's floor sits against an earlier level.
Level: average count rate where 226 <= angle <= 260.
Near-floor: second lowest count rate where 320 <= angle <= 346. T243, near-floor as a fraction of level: 0.97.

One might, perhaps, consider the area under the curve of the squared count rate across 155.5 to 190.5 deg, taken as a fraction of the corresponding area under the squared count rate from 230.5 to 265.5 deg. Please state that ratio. 1.02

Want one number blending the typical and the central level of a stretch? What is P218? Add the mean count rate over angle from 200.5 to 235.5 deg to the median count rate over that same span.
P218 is 3.50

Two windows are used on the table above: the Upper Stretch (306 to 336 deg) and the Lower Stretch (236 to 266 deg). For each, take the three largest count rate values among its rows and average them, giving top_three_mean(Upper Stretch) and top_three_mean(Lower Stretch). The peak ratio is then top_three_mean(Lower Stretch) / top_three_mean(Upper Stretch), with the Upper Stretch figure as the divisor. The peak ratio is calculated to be 0.975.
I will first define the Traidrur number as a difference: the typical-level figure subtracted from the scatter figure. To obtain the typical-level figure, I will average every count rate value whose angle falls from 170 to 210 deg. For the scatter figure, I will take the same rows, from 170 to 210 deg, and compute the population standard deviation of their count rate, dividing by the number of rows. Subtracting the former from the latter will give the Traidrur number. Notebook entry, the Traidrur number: -1.65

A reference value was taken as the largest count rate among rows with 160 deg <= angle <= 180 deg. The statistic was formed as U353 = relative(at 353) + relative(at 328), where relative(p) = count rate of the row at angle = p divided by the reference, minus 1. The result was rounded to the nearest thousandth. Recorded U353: -0.138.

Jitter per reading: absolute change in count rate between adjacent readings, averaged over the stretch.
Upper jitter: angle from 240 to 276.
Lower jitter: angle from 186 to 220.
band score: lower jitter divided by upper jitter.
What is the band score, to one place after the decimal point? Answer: 1.8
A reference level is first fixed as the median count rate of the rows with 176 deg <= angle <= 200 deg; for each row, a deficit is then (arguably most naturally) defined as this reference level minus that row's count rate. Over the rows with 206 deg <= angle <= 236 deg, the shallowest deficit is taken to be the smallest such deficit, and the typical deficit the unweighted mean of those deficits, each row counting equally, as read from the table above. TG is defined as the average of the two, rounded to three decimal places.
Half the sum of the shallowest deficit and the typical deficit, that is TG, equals -0.098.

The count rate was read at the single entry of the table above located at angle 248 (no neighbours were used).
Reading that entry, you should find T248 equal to 1.7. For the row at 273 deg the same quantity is 1.725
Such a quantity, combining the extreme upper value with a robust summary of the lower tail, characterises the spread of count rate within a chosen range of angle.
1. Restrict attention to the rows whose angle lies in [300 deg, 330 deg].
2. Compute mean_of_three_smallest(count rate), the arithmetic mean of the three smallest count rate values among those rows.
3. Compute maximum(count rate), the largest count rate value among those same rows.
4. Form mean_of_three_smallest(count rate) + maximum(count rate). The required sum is 3.46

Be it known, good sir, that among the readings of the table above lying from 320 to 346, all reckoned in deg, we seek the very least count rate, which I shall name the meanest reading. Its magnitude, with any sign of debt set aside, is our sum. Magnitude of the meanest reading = 1.65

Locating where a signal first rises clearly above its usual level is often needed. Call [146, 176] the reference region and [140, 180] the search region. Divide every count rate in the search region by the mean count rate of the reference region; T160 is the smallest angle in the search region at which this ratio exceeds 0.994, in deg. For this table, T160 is 153 deg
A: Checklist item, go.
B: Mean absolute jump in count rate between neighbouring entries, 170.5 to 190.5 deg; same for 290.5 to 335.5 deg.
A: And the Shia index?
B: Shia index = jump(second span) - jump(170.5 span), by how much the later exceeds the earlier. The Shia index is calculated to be 0.00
